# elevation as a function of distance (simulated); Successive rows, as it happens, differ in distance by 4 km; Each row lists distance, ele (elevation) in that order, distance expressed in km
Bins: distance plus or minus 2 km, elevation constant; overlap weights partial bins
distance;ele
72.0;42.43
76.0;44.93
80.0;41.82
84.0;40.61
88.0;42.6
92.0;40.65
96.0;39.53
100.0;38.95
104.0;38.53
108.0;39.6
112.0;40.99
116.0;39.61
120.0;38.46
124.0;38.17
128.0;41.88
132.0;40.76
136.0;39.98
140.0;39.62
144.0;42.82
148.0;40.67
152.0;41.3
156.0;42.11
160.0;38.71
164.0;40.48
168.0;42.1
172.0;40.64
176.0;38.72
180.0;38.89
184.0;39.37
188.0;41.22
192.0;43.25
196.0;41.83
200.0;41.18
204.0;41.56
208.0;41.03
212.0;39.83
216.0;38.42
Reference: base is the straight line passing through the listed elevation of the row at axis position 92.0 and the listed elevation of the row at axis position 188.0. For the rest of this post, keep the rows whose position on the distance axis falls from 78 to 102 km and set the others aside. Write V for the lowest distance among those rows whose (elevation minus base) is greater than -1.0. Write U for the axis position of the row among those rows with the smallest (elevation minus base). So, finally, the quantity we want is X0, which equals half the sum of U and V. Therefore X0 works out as 90 km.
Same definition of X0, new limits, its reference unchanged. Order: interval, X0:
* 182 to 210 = 186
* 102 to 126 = 118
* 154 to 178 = 166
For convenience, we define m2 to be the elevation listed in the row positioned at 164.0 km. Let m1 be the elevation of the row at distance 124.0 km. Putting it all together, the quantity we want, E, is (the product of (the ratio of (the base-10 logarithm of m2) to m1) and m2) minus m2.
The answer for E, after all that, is -38.8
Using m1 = 38.17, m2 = 40.48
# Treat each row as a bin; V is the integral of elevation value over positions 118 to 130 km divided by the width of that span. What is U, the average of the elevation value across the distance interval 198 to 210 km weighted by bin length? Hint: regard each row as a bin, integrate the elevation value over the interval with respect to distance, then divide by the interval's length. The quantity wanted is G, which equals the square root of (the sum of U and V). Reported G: 8.99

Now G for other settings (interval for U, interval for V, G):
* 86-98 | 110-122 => 8.98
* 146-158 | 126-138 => 9.07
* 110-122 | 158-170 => 8.95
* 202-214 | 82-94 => 9.06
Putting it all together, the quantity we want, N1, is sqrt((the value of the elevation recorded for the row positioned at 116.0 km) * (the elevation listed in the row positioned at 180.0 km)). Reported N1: 39.2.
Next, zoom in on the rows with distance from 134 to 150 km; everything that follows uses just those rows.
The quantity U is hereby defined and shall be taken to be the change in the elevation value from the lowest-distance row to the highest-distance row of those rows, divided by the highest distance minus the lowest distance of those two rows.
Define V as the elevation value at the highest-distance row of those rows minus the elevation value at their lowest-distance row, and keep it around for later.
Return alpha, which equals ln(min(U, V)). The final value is -2.9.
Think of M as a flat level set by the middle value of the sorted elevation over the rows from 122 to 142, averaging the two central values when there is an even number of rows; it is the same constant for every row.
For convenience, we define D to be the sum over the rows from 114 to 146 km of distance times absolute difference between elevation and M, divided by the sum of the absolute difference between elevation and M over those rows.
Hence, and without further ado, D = 131.0 km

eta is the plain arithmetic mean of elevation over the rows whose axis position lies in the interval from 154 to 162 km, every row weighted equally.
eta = 40.4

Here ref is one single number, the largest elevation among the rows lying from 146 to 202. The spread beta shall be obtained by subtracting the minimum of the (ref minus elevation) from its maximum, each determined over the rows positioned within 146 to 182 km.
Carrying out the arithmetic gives 3.4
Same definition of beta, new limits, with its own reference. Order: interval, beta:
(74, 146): 6.8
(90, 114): 2.5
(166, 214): 4.5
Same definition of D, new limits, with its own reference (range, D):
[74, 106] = 85.4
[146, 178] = 162.0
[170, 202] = 188.5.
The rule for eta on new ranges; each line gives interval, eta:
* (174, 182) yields 38.8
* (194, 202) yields 41.5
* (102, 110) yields 39.1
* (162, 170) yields 41.3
